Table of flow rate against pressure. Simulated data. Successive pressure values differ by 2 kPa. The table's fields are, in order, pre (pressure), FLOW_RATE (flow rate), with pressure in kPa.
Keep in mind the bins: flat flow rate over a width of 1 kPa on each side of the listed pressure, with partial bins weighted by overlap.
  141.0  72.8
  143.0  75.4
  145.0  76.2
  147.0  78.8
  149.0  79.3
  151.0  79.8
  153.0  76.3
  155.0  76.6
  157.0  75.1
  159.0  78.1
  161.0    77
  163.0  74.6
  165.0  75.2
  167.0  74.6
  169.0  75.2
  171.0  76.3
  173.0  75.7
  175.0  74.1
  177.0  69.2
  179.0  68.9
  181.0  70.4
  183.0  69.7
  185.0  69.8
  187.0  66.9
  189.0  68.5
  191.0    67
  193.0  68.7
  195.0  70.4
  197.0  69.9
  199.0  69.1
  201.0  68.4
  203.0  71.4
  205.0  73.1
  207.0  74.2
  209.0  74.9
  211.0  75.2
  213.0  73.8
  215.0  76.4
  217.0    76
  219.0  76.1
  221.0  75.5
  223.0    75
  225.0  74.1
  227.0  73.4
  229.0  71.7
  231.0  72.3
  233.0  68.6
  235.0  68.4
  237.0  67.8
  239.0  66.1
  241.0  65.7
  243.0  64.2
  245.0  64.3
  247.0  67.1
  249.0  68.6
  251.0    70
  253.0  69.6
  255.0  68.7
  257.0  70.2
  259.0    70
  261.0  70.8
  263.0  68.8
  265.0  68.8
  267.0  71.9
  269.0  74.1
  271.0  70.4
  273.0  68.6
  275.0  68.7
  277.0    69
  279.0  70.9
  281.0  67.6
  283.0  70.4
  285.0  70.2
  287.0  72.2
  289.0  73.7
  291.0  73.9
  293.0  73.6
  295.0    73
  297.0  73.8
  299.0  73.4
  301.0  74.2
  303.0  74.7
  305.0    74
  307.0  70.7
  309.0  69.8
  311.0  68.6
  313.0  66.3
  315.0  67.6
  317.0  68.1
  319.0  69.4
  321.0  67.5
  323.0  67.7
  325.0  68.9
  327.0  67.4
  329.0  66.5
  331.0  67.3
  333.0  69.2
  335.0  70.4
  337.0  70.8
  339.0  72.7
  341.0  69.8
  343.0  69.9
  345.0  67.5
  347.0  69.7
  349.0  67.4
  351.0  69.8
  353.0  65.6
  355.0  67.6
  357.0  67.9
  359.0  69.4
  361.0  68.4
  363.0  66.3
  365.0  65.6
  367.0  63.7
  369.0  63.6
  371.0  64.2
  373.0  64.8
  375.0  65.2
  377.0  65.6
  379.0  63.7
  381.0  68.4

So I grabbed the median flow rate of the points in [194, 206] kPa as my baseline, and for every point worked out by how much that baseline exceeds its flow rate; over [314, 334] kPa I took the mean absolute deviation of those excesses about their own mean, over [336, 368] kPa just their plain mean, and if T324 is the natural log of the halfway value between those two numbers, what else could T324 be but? 0.28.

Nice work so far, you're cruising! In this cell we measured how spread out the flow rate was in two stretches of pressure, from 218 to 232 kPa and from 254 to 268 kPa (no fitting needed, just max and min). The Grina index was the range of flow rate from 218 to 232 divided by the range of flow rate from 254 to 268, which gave 1.4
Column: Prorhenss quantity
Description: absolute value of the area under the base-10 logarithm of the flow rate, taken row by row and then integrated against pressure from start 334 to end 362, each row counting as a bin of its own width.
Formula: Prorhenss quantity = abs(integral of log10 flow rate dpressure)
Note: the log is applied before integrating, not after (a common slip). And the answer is 51.5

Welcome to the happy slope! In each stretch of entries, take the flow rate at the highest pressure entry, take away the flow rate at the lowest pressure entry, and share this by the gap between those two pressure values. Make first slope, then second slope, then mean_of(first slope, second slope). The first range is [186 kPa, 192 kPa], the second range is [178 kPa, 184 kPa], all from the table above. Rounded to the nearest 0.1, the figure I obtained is 0.1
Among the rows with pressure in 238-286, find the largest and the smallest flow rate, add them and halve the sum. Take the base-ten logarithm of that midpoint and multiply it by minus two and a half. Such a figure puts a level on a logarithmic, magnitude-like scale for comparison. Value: -4.60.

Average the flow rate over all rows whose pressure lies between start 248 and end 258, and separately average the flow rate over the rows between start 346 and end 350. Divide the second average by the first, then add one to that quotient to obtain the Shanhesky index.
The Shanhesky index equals 1.99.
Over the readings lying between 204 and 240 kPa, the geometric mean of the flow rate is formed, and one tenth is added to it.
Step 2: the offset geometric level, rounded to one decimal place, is 73.0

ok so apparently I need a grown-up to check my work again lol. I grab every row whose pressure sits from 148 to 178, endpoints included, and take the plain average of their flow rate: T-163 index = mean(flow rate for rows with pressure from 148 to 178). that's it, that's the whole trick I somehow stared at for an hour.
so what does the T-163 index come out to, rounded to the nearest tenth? 75.8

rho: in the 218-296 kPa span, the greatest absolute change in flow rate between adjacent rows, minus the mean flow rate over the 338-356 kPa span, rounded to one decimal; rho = -65.2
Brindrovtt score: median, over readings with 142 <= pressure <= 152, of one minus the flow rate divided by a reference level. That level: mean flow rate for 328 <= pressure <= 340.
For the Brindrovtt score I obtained -0.134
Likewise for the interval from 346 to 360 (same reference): 0.023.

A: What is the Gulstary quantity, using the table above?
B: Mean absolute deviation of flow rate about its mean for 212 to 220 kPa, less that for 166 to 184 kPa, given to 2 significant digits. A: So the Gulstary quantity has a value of -1.9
